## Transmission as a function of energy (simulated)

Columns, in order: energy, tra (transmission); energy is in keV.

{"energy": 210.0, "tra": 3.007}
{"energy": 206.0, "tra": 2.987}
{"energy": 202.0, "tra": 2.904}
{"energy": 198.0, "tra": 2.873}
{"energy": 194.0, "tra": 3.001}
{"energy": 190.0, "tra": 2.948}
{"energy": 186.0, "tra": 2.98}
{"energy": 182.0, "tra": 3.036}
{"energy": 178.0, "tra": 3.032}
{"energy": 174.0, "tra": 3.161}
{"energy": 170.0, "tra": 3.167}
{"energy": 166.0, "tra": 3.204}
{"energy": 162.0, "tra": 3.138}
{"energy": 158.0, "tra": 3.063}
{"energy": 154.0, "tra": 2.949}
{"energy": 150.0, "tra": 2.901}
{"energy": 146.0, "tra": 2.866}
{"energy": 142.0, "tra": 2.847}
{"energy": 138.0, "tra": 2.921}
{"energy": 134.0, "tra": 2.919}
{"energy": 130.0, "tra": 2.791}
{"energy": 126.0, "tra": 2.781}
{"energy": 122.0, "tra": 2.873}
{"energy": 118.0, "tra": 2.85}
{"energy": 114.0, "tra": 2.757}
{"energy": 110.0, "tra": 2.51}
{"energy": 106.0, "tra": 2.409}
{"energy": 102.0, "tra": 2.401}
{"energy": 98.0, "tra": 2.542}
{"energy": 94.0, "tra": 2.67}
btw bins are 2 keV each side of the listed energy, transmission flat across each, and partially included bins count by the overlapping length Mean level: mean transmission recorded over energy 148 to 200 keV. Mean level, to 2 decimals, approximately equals 3.03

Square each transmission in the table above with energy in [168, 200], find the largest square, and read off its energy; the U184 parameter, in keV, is 170.0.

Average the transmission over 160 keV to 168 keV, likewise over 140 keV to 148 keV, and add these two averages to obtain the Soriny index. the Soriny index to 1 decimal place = 6.0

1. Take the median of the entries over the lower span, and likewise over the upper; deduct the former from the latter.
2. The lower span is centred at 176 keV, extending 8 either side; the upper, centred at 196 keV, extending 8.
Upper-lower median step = -0.17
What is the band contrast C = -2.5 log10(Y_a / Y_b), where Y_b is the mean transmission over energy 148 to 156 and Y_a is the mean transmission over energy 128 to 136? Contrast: 0.026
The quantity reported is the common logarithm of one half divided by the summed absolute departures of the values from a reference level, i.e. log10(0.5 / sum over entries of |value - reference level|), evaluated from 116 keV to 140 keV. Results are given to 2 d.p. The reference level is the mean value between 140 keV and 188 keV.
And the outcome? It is -0.32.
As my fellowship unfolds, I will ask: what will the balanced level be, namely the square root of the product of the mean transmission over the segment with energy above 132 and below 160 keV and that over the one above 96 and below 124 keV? 2.77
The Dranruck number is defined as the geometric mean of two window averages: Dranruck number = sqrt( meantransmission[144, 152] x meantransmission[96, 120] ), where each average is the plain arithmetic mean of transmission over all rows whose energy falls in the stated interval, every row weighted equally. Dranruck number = 2.73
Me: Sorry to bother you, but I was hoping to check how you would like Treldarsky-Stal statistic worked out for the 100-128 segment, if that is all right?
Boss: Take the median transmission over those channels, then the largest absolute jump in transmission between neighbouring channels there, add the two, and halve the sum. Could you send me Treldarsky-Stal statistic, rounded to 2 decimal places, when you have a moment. 1.50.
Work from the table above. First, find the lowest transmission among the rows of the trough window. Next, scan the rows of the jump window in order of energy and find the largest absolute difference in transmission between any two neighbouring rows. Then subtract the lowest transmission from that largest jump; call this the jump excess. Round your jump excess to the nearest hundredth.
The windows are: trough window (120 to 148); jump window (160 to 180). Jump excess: -2.65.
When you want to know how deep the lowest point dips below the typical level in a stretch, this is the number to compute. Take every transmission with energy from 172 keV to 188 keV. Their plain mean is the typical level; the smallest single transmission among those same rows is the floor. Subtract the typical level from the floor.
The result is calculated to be -0.072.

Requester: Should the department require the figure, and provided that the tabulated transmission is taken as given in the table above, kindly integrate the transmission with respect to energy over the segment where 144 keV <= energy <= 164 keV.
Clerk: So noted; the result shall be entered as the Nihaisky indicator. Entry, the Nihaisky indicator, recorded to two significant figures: 60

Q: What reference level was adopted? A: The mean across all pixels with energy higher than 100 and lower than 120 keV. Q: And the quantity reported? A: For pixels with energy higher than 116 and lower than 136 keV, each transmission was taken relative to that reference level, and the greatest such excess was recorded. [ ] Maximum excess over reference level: 0.33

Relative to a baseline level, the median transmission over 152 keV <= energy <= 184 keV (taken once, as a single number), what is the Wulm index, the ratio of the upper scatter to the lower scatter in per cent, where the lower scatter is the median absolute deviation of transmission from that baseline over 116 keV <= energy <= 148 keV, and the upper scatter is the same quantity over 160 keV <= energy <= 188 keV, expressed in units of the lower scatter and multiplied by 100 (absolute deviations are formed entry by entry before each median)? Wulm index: 27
